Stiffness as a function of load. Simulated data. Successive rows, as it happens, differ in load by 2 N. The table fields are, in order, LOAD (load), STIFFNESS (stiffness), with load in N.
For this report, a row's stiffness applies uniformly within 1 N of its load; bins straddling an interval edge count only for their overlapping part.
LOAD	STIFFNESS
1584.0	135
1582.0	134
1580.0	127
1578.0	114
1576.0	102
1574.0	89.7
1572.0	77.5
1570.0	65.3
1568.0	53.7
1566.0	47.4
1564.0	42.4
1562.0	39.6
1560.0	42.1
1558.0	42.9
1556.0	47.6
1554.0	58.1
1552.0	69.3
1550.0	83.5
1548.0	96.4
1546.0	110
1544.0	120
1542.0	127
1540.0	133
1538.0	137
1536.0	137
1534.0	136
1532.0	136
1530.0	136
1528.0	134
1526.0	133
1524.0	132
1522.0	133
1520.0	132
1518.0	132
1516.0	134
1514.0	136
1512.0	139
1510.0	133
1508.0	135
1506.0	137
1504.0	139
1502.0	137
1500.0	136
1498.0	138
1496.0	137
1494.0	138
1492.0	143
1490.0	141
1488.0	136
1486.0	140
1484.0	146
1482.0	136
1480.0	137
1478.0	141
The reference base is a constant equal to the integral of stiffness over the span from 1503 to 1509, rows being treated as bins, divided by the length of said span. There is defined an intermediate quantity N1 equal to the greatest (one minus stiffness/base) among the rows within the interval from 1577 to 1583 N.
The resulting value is 0.17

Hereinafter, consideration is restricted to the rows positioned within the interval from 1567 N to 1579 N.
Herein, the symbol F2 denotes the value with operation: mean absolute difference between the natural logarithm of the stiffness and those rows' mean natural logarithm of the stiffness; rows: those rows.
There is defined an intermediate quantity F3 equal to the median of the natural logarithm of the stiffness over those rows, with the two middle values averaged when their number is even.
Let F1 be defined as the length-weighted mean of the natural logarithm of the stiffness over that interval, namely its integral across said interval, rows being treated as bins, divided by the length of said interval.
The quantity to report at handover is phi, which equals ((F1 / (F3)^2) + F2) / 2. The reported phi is 0.224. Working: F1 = 4.40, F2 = 0.224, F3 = 4.42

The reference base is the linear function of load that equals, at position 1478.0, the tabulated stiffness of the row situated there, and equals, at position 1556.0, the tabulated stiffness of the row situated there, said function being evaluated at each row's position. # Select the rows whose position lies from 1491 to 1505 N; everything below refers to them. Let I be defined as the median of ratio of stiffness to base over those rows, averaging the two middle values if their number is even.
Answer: 1.2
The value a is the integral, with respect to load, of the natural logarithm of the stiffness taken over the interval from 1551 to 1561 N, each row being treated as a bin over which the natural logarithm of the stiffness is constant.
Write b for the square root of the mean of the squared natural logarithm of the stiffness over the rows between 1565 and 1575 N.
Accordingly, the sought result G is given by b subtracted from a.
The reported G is 35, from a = 39.3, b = 4.2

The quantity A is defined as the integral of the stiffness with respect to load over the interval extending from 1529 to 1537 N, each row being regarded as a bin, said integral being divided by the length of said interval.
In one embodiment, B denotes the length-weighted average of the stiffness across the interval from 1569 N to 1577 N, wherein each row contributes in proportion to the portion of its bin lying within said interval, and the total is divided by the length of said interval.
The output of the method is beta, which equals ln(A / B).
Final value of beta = 0.488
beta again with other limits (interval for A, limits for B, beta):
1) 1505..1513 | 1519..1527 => 0.026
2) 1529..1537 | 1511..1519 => 0.007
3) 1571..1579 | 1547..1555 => 0.221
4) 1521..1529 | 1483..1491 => -0.057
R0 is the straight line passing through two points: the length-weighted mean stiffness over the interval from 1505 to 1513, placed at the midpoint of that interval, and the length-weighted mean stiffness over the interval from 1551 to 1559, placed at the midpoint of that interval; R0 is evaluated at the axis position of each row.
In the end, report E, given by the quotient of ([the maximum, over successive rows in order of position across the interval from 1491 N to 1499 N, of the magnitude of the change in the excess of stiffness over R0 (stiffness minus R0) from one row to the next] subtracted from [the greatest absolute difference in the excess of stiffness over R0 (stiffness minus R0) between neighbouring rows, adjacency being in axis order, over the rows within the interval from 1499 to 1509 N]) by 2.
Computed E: 0.5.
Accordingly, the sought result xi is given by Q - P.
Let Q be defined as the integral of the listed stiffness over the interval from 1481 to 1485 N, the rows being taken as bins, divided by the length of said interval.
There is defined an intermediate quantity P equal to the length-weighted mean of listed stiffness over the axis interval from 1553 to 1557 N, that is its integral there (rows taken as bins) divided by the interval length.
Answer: 88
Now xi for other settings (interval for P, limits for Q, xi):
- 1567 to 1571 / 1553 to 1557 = -7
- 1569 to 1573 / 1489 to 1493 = 71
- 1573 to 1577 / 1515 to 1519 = 37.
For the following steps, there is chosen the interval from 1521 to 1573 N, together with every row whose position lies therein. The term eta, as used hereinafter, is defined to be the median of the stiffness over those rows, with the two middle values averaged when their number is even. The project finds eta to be 103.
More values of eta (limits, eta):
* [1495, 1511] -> 137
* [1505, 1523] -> 134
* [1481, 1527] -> 136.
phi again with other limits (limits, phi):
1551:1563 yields 0.221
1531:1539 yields 0.104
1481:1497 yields 0.112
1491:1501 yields 0.108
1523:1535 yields 0.107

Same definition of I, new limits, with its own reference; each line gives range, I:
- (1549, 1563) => 1.0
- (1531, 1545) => 1.9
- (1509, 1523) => 1.4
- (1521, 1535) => 1.7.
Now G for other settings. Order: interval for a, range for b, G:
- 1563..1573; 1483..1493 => 35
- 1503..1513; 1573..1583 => 44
